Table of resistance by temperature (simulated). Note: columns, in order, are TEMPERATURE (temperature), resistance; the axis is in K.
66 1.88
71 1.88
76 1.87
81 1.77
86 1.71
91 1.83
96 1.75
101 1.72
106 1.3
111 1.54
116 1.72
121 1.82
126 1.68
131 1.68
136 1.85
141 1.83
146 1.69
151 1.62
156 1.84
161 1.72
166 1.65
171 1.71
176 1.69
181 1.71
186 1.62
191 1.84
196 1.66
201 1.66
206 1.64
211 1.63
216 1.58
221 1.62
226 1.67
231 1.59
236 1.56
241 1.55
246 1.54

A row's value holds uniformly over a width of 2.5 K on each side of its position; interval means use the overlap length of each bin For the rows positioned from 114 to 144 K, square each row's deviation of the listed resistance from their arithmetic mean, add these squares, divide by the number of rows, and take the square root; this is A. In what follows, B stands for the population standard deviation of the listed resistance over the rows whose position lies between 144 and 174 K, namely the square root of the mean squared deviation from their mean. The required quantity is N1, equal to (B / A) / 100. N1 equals 0.0097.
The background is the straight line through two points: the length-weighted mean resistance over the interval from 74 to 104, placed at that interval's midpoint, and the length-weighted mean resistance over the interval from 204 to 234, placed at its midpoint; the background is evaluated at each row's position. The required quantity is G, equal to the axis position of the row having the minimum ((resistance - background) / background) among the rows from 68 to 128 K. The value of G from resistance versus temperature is 106 K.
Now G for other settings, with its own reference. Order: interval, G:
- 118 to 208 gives 151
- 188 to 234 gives 216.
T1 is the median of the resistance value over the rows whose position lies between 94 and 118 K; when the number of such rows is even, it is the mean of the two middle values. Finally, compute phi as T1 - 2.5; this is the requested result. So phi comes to -0.780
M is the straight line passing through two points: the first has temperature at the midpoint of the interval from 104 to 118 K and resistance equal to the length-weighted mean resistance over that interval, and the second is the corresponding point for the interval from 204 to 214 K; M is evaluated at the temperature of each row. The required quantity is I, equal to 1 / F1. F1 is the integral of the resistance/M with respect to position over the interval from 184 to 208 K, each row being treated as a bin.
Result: 0.040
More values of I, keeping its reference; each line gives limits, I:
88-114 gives 0.036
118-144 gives 0.034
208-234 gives 0.039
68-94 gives 0.032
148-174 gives 0.036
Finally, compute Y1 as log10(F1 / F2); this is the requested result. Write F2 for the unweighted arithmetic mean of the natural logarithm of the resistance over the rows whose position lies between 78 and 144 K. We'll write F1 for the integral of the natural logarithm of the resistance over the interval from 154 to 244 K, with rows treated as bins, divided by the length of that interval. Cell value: -0.02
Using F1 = 0.507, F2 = 0.531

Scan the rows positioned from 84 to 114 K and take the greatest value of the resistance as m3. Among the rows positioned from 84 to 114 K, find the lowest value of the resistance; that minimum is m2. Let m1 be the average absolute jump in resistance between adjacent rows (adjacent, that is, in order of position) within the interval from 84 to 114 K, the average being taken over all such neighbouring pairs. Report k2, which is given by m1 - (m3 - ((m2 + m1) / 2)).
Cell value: -0.91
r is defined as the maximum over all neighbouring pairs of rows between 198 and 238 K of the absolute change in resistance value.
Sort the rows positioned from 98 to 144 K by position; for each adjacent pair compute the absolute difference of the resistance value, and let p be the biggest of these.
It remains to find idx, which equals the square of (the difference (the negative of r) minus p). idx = 0.25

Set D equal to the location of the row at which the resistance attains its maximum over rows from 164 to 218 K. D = 191 K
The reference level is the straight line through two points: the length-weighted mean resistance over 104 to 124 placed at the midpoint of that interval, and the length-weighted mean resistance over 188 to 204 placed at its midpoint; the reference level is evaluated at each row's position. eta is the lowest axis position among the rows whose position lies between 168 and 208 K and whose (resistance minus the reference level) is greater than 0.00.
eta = 171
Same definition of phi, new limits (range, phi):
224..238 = -0.910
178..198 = -0.815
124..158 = -0.810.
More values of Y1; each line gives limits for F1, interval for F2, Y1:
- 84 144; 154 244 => 0.02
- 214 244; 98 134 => -0.02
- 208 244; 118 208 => -0.06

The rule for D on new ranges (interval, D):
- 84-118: 91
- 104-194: 136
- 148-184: 156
